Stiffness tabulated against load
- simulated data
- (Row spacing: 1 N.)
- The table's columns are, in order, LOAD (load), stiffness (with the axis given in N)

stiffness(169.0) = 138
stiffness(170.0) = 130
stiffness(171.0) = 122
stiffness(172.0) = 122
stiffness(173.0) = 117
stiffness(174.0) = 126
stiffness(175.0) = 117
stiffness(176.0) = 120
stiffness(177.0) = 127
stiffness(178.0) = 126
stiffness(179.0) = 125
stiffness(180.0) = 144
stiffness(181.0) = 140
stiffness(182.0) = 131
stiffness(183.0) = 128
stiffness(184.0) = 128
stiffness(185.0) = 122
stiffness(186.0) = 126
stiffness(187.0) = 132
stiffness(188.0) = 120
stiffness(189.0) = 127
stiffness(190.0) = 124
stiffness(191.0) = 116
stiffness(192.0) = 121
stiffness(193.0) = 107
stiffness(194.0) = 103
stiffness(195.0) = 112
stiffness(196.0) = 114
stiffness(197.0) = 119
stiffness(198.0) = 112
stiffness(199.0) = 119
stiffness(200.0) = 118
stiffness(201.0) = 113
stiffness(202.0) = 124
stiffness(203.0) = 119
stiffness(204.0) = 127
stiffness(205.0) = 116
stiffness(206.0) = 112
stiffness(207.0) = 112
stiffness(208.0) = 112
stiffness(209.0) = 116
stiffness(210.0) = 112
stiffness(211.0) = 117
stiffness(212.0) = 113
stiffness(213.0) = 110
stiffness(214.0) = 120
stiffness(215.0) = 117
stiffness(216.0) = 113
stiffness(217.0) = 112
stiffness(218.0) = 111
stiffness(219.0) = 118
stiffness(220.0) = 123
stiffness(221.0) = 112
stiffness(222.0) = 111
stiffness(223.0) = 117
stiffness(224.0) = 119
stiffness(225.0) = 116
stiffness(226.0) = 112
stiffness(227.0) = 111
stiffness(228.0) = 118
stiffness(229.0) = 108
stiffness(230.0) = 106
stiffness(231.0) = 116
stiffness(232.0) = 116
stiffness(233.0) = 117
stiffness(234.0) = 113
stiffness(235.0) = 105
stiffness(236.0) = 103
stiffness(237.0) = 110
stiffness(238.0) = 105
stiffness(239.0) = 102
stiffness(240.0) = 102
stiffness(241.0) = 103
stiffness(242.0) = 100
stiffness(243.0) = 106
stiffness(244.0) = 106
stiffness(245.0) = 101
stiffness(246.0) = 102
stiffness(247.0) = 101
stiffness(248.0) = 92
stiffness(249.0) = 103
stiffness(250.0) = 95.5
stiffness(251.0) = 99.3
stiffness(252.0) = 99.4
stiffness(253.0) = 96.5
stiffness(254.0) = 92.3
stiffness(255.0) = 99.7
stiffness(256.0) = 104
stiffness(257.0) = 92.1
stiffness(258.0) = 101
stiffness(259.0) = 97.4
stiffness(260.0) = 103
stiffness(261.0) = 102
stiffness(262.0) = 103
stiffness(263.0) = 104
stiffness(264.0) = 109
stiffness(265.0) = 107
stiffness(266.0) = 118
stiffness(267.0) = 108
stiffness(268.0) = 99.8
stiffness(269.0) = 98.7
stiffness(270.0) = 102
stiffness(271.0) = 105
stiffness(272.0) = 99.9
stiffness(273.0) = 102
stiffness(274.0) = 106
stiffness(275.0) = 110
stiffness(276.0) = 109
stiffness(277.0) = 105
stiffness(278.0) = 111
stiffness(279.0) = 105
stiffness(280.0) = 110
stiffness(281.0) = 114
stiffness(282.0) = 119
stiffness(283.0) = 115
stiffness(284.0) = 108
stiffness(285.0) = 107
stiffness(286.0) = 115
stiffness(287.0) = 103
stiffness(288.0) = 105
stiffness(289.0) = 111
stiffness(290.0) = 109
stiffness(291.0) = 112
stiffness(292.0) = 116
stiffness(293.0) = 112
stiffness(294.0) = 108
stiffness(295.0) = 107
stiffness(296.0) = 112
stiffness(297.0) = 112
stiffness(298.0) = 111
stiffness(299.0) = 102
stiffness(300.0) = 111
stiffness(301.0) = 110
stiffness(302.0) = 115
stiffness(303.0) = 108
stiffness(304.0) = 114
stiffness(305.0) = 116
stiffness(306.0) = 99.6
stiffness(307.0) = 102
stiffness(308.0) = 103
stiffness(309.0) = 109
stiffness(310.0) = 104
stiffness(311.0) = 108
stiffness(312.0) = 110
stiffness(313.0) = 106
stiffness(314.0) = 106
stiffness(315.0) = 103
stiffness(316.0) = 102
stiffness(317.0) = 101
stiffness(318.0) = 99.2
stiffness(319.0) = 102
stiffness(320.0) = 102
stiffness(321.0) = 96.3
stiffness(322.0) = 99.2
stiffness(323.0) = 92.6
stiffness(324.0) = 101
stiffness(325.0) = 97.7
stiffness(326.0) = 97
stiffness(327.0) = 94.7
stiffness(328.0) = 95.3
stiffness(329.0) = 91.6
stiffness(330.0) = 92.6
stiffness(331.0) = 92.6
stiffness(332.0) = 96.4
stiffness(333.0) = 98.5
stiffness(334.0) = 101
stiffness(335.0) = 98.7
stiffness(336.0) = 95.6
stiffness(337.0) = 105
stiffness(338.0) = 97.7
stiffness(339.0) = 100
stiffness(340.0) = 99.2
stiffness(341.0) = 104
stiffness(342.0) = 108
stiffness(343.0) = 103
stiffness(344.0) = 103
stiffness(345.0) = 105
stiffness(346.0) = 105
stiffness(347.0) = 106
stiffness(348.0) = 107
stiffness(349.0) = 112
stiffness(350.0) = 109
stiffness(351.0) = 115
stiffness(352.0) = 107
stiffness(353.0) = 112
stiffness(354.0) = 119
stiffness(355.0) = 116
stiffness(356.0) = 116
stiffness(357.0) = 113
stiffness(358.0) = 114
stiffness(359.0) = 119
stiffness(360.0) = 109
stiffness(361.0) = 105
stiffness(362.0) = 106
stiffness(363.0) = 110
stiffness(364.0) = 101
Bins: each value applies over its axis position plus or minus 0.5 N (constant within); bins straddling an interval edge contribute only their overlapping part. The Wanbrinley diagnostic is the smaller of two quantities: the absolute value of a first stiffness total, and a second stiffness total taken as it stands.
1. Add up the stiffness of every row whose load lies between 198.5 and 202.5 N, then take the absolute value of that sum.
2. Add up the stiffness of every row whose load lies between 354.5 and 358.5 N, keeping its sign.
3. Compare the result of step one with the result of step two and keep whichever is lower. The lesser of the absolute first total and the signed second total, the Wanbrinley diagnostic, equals 459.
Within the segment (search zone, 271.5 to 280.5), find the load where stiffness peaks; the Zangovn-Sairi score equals 278.0 N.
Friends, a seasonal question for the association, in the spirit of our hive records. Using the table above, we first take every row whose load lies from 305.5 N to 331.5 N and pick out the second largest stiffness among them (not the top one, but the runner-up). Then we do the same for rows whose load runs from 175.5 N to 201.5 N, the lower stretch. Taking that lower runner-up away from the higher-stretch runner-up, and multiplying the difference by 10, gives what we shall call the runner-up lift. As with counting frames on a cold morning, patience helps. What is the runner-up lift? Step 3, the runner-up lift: -310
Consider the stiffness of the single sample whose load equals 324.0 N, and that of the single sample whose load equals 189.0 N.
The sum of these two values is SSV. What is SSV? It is 228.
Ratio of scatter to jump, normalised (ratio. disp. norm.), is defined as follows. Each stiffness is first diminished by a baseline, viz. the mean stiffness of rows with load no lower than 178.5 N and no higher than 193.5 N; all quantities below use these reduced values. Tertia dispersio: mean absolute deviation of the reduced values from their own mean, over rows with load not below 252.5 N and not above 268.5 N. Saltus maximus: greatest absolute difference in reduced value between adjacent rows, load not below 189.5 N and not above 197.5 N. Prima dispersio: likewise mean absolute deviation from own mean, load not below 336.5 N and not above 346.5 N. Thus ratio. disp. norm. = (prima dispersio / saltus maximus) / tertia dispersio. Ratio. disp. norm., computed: 0.037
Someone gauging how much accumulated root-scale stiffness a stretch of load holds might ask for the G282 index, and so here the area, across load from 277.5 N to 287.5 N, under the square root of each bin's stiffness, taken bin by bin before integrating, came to 105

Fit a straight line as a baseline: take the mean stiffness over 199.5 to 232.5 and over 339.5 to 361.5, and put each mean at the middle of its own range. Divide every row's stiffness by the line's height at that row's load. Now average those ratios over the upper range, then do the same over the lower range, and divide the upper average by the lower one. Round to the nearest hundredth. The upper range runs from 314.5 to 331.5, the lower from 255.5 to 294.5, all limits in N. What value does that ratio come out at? 0.93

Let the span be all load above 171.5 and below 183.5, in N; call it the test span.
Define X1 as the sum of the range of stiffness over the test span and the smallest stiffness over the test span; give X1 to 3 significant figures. 144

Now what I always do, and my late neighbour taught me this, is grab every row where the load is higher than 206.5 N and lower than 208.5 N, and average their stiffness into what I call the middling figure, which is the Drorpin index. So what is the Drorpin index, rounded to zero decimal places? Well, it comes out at 112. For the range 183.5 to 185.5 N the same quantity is 125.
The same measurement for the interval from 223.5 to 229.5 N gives 114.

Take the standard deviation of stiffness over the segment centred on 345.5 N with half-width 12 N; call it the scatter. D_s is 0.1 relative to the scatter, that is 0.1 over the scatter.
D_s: 0.016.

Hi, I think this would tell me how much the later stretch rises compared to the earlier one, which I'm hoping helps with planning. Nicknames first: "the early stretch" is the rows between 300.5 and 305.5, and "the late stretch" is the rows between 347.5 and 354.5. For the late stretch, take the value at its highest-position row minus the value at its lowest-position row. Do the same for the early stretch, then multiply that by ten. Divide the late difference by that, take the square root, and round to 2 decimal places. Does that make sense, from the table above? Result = 0.45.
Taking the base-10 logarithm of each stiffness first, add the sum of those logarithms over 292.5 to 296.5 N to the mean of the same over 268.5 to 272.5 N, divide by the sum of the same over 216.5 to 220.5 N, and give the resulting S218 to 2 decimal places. 1.23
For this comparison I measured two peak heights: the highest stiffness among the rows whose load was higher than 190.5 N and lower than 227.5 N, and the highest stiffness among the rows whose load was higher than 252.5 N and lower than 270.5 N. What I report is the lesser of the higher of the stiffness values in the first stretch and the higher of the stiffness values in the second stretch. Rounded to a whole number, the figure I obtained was 118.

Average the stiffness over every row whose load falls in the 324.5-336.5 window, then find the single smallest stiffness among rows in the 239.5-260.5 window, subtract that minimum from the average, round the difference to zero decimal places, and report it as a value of 4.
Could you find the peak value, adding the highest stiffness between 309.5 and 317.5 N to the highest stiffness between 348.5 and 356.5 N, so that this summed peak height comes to 229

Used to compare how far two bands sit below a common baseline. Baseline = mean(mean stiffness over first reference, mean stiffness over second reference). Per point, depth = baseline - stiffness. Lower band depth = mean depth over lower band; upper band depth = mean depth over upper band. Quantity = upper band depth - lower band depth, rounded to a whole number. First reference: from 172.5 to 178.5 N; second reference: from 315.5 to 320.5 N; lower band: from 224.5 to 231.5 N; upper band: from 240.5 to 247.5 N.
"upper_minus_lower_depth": 10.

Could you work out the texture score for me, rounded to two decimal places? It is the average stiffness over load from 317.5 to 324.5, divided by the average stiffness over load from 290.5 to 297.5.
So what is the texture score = 0.89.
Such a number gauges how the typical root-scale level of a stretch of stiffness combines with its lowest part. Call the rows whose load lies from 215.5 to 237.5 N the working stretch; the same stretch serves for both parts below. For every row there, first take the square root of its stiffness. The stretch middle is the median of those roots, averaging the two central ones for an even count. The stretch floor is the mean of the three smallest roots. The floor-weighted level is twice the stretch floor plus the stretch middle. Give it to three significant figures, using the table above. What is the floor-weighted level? 31.1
